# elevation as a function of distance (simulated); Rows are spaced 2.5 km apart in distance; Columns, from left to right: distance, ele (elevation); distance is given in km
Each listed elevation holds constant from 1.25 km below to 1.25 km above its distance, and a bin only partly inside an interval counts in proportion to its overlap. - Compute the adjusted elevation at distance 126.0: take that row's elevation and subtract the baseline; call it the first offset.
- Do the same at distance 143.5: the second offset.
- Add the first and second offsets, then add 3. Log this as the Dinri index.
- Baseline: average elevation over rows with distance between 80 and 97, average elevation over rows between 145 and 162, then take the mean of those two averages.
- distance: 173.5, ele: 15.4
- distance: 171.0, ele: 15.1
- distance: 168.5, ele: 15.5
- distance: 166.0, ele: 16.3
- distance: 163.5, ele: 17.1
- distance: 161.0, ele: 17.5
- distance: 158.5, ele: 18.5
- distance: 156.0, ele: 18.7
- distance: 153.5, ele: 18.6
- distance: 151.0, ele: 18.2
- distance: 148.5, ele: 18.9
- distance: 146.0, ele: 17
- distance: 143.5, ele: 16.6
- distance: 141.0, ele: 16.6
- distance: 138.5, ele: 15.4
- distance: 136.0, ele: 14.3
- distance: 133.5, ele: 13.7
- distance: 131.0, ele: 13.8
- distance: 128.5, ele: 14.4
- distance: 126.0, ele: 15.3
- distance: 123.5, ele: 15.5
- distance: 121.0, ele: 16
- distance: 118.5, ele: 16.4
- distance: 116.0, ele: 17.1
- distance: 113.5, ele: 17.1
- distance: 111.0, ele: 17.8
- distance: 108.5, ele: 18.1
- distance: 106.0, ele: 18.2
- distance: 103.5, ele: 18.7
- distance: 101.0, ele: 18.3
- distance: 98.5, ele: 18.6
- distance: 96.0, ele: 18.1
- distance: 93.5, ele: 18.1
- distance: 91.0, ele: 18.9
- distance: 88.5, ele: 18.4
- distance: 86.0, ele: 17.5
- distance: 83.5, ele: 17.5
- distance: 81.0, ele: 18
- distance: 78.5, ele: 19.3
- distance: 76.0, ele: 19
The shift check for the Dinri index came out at -1.4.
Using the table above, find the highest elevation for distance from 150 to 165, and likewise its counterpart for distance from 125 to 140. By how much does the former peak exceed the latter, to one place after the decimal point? 3.3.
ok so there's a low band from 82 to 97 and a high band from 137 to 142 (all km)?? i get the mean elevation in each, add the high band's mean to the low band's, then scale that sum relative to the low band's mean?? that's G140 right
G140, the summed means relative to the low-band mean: 1.88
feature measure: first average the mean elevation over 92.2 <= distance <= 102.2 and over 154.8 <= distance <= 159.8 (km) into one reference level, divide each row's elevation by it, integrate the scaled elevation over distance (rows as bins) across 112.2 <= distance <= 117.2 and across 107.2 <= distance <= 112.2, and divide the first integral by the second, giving 0.95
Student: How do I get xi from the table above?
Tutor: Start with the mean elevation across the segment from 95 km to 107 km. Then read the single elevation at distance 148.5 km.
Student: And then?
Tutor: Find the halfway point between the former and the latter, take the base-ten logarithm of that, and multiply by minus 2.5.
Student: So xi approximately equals -3.18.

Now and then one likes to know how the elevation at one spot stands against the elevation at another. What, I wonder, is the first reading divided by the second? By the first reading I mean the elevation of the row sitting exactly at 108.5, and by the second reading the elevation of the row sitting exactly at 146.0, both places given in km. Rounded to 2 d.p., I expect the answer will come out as 1.06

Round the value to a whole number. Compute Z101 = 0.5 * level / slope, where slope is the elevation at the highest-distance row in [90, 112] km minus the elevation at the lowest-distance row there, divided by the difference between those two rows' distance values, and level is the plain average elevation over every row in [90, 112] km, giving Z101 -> -166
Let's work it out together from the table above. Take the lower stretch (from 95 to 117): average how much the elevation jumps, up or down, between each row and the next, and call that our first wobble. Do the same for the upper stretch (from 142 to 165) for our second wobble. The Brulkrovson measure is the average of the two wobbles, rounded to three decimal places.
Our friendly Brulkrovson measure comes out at 0.494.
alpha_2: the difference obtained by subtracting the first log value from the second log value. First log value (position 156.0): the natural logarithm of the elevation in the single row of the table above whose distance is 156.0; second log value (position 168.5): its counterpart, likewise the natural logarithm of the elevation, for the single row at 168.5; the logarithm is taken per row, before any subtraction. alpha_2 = -0.19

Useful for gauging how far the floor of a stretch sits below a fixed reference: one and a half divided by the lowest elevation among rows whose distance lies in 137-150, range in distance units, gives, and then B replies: 0.097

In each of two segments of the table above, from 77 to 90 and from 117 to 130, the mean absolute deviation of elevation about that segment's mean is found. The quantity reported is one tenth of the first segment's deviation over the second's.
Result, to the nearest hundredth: 0.10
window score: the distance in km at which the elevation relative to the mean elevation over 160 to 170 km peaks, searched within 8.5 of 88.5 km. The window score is 91.0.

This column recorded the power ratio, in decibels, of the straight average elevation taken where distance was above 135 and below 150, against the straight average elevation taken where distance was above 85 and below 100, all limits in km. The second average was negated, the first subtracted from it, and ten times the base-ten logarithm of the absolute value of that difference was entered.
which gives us 15.4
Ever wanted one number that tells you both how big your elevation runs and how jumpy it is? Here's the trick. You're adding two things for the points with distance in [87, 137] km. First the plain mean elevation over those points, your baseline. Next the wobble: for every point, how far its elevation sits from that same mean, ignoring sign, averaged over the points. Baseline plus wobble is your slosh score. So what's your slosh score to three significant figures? 18.4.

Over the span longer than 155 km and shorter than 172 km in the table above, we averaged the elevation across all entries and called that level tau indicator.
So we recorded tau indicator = 17.0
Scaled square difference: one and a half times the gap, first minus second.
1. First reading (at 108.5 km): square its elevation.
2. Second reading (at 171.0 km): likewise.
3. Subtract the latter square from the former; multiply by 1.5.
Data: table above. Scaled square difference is 149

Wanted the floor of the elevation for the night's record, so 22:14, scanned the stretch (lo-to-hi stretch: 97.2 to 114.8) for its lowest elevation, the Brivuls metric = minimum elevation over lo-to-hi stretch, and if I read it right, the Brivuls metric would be 17.1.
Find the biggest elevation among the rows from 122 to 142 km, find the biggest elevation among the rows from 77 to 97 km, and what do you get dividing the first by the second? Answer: 0.86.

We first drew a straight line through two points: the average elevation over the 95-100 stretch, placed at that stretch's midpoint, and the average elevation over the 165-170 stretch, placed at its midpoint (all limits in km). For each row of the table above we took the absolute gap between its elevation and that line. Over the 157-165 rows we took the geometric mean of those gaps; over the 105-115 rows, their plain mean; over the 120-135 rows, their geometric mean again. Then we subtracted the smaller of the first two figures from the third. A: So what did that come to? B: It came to 2.1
